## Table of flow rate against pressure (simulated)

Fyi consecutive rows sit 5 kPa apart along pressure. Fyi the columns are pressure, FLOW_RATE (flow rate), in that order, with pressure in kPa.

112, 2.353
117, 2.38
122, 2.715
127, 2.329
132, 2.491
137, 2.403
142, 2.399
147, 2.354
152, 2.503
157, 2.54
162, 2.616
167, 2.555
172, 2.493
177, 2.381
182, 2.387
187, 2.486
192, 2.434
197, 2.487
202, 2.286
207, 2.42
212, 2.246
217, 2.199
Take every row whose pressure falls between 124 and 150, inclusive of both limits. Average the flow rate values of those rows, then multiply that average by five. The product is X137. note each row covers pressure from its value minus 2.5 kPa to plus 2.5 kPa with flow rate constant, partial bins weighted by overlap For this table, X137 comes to 12.0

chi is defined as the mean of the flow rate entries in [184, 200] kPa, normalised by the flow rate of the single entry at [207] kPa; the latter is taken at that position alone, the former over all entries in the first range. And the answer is 1.02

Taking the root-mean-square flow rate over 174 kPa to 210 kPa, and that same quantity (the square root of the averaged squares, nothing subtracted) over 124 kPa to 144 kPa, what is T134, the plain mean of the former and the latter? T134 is 2.41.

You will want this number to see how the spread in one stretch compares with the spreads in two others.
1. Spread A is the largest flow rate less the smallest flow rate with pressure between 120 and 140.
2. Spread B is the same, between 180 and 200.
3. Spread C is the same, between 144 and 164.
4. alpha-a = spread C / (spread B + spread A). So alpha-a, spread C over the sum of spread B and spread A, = 0.54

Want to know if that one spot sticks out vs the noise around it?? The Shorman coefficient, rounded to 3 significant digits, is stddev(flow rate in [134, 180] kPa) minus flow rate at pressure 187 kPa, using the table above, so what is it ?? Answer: -2.40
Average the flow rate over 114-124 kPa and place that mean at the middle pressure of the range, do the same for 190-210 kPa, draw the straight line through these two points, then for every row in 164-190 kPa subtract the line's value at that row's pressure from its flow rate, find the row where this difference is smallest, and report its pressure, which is 177 kPa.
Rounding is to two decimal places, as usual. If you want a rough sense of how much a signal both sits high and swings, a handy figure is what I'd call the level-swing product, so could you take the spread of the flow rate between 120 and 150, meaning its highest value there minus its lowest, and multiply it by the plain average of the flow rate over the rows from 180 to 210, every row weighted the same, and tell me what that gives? 0.93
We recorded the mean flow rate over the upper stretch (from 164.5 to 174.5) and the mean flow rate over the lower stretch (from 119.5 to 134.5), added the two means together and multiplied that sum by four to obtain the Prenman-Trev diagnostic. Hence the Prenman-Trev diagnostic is 20.14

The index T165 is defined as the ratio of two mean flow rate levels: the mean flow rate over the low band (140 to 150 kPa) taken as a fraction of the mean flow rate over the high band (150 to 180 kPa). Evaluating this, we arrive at 0.95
